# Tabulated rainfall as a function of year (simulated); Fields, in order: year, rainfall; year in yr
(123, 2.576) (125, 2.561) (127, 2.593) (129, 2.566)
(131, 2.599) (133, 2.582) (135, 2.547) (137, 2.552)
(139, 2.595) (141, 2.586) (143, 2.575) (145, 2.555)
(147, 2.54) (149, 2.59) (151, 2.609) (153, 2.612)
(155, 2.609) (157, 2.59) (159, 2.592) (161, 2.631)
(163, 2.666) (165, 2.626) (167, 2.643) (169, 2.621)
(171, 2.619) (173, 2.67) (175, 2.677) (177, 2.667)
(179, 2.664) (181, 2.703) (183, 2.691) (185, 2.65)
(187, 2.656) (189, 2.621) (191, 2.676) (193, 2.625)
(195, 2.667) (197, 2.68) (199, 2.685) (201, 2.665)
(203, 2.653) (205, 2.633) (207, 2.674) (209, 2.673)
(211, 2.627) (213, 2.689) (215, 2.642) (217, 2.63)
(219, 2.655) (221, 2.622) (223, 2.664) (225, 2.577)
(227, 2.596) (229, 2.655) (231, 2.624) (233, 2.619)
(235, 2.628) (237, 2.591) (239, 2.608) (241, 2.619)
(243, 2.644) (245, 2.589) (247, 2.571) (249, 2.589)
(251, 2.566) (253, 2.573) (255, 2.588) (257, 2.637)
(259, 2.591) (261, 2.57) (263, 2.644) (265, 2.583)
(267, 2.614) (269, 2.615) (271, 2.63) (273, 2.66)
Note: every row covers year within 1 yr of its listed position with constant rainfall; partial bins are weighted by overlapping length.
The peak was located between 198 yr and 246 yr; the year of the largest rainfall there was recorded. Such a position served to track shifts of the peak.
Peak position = 213 yr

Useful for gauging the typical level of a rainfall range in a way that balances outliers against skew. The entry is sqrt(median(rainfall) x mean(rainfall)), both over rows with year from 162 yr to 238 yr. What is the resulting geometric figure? 2.65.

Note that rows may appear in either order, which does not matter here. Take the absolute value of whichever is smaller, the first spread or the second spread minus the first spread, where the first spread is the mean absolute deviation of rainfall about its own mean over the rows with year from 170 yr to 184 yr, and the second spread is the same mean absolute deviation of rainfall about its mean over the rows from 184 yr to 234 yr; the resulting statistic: 0.0062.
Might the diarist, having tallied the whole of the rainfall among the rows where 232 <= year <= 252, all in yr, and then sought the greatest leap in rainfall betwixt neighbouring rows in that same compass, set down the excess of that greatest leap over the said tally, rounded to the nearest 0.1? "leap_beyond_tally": -26.0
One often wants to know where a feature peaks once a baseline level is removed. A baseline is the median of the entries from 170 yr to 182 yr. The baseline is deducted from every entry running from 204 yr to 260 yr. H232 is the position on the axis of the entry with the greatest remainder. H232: 213 yr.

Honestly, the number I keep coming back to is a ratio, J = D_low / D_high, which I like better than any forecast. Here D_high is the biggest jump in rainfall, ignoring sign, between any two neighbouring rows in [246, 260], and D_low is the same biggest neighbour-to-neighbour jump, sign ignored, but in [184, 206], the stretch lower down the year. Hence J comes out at 1.1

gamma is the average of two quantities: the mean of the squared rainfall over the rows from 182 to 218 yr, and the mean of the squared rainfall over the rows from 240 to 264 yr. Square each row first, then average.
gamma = 6.91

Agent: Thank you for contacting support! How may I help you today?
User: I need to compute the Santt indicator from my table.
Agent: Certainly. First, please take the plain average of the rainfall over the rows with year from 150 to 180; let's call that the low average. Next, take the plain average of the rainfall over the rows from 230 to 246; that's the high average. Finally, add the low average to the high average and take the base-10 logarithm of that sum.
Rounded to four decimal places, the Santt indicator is 0.7200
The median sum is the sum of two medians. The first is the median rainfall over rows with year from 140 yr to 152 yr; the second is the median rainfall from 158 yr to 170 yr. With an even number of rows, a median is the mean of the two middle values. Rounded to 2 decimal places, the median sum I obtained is 5.21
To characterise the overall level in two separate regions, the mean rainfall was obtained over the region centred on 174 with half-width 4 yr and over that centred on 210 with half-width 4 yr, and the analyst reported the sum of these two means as 5.32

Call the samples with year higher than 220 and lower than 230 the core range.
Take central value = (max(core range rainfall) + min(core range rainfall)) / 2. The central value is 2.62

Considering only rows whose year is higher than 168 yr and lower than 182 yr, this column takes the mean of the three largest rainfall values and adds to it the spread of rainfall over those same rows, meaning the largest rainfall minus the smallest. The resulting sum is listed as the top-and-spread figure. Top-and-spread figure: 2.77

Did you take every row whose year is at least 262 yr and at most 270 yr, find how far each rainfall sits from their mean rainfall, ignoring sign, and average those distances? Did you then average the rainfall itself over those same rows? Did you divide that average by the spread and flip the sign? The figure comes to -169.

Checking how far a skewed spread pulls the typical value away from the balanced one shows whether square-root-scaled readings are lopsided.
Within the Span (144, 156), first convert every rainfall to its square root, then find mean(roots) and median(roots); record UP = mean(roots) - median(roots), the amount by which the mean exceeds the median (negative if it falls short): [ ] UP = -0.004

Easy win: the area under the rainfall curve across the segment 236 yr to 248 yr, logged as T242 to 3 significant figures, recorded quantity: 31.2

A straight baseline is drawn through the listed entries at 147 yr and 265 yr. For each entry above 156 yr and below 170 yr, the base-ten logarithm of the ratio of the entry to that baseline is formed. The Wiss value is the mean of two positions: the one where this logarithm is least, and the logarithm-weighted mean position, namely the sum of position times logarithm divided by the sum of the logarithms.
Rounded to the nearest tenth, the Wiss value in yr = 160.3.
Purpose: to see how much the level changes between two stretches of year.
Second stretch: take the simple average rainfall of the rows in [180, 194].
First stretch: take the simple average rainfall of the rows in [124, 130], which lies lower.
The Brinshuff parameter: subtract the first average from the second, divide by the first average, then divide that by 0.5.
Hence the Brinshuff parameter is 0.068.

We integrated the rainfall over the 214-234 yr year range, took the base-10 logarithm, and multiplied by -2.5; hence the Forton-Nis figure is -4.30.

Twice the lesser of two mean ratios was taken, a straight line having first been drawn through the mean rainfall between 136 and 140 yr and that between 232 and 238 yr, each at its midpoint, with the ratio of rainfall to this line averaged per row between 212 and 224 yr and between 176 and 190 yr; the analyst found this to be 2.03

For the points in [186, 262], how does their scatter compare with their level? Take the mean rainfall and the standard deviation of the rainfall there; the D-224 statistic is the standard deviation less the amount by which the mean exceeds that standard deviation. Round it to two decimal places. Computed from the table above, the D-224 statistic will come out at -2.56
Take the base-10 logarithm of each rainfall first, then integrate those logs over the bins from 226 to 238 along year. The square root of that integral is 2.240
